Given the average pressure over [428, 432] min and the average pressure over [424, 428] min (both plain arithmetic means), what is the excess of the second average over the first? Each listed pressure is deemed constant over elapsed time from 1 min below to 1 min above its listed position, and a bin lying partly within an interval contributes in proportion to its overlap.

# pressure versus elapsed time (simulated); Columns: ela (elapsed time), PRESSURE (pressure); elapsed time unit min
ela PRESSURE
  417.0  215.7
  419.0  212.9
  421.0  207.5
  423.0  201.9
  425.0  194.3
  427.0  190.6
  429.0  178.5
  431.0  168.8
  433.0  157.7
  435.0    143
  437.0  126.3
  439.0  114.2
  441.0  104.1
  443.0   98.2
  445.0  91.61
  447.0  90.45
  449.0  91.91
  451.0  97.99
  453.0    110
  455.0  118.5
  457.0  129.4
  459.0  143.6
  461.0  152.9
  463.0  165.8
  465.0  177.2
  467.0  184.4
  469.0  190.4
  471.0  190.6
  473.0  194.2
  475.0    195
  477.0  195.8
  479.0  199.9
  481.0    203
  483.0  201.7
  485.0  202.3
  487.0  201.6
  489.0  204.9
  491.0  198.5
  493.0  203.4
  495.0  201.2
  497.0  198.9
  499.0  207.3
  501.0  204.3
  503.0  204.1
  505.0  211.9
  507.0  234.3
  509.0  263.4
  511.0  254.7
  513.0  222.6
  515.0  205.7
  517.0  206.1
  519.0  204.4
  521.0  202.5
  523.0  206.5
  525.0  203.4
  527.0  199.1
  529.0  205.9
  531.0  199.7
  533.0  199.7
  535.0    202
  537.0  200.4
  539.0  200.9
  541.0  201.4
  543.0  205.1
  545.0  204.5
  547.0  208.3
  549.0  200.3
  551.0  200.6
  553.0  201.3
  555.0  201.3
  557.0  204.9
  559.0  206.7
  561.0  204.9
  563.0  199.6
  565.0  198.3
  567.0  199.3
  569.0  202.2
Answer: 19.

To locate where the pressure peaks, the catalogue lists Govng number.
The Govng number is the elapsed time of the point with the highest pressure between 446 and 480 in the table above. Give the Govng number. 479.0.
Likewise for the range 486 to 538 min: 509.0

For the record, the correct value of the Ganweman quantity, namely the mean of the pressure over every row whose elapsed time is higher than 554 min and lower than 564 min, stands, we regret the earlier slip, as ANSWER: 203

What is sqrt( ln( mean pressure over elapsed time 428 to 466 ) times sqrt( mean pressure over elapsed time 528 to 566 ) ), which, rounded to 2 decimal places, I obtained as 8.32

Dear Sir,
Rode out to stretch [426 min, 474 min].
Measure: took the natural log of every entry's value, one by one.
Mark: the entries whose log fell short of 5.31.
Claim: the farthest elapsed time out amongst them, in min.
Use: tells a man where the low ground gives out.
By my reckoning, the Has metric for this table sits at 473.0 min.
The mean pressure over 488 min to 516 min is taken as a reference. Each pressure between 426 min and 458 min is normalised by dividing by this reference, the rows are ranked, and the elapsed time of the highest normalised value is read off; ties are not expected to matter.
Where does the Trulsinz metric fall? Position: 427.0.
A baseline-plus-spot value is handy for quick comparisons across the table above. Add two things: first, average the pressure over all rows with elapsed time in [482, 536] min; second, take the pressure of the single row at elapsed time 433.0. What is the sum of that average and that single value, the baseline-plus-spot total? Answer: 367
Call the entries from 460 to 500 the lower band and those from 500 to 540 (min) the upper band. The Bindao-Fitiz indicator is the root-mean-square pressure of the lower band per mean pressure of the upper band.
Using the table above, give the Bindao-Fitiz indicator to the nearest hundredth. 0.92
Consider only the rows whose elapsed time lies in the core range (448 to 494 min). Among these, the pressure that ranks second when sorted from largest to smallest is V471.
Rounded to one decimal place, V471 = 203.4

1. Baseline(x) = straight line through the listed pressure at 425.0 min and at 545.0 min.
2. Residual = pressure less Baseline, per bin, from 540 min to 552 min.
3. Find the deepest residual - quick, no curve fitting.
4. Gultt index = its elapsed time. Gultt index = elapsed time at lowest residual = 549.0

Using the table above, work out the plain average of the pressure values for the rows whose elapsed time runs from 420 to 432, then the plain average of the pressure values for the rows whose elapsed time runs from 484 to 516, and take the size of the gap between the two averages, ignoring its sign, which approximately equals 23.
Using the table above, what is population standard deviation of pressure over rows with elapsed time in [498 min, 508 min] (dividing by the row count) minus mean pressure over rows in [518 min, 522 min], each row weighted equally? -192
